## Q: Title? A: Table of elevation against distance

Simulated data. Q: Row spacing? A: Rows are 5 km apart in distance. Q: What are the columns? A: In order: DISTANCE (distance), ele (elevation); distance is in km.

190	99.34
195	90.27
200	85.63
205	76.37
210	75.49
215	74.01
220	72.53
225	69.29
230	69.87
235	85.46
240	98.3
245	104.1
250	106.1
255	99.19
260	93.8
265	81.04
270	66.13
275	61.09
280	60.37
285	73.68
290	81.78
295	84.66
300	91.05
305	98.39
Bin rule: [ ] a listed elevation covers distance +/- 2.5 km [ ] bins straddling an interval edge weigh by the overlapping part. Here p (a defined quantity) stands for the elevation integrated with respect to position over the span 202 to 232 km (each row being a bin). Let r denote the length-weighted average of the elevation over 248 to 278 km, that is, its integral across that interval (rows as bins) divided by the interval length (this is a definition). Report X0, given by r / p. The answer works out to 0.038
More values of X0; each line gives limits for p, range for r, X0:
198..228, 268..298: 0.032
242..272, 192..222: 0.029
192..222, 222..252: 0.037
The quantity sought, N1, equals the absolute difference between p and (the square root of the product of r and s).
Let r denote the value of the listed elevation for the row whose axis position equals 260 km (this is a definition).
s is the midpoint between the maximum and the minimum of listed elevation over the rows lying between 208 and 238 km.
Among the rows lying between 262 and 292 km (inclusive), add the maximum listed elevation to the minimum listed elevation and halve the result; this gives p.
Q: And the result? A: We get 14.1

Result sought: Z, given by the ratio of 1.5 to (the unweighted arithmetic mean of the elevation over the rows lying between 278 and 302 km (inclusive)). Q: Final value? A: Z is 0.0192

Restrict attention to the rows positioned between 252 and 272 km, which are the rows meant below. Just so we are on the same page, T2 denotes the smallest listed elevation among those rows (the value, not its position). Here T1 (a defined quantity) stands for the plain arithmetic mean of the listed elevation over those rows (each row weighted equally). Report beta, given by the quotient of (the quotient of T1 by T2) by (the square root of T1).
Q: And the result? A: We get 0.139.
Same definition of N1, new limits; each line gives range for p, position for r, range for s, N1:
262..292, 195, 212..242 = 15.9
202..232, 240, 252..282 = 15.7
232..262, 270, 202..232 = 26.4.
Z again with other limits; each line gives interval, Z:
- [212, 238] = 0.0202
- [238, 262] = 0.0150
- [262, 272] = 0.0204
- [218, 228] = 0.0212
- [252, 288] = 0.0196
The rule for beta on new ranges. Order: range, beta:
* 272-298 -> 0.141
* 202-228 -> 0.124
